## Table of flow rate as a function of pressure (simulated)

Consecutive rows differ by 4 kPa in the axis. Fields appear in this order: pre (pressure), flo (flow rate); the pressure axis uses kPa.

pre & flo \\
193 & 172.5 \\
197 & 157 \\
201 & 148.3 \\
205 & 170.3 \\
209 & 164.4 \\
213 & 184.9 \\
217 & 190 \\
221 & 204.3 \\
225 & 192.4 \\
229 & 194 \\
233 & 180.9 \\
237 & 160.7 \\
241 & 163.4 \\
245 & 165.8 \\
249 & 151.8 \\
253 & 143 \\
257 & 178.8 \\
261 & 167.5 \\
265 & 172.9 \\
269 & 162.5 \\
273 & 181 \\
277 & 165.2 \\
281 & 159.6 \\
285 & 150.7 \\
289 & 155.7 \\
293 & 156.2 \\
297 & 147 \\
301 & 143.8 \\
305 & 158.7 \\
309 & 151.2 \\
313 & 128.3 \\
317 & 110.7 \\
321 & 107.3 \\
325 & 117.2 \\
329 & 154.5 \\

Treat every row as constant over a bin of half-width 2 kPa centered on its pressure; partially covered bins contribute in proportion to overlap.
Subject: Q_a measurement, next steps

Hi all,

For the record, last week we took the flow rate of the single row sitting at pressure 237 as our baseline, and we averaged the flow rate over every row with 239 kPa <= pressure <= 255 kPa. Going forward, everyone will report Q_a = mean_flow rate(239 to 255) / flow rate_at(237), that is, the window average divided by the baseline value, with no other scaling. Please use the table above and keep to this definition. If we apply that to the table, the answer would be 0.97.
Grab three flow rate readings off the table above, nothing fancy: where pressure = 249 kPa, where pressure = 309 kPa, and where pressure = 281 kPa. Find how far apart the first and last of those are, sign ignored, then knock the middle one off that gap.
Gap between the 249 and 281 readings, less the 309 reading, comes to -143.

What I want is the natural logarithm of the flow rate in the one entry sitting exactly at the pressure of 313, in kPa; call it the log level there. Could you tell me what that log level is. 4.85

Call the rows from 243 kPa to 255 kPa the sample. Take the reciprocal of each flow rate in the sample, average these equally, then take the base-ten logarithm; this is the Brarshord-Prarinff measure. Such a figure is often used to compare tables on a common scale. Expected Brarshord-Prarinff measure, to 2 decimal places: -2.18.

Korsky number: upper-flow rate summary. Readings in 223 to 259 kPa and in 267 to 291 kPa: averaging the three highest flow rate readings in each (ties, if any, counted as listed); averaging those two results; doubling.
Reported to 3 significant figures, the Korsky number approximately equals 359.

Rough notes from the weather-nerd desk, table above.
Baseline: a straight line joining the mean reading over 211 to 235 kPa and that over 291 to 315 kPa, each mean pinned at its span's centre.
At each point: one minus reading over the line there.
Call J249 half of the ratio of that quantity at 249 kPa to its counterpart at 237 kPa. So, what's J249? 0.57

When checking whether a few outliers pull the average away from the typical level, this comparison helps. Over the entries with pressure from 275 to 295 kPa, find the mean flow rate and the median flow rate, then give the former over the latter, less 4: -2.99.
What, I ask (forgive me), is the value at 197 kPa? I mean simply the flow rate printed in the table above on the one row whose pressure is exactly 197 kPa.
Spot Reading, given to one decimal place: 157.0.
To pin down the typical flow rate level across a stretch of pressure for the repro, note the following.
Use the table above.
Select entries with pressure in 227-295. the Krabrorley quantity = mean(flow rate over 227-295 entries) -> 165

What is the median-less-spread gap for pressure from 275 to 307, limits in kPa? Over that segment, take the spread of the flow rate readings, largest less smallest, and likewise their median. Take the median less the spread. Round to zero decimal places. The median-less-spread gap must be 135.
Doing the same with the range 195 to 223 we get 114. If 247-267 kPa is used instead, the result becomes 132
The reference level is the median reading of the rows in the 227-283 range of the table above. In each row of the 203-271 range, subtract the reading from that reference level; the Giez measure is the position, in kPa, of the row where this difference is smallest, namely 221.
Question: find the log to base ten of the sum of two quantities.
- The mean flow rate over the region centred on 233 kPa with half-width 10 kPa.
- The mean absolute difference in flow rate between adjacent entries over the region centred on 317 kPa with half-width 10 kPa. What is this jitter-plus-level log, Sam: 2.28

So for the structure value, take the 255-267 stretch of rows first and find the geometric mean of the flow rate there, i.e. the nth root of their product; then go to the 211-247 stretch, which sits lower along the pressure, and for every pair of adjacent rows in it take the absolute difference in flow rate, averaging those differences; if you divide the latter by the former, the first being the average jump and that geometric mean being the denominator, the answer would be 0.052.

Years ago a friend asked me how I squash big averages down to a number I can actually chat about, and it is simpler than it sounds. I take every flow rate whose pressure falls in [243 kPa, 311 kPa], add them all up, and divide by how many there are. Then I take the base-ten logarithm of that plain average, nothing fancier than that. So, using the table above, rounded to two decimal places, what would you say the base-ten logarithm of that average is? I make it 2.20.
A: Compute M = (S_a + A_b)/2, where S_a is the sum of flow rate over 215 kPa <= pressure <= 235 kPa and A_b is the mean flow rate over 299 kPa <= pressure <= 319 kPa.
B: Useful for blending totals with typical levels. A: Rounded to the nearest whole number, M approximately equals 550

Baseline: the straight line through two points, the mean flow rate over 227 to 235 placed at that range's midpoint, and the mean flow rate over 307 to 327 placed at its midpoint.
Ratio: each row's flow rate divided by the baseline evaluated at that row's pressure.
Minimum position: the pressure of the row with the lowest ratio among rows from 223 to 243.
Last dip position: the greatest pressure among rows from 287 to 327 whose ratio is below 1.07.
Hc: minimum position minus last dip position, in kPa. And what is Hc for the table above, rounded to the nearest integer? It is -88 kPa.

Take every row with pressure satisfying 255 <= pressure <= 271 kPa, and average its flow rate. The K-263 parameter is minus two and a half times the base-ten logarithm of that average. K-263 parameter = -5.58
